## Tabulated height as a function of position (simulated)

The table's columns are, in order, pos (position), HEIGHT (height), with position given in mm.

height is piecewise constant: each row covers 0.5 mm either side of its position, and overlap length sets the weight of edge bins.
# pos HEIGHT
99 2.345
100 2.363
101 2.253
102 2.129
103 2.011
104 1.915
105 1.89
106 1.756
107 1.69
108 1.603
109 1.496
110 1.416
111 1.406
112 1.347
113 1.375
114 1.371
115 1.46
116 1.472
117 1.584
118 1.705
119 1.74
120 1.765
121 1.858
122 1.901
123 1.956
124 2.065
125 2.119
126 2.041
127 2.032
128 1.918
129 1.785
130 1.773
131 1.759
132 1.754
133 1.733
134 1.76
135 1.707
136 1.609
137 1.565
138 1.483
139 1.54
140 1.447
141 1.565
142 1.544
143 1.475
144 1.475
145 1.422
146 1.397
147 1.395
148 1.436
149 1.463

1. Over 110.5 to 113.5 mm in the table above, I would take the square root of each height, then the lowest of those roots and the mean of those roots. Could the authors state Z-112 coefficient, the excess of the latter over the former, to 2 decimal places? 0.01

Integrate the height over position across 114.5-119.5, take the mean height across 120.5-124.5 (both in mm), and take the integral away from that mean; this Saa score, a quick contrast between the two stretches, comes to -6.0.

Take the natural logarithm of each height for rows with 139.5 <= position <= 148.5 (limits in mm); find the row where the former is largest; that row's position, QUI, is 141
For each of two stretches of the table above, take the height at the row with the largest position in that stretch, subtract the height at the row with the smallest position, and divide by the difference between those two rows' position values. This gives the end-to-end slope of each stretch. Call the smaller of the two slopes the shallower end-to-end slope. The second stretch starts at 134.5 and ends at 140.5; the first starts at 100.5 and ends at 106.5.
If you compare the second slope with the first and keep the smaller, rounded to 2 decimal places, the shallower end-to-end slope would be -0.10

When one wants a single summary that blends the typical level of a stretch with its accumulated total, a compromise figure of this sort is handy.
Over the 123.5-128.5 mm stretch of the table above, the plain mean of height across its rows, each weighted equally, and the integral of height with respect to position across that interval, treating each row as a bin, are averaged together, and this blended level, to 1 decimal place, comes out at 6.1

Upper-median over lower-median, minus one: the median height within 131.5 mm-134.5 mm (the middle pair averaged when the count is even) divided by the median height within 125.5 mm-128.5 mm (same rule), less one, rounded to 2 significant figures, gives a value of -0.14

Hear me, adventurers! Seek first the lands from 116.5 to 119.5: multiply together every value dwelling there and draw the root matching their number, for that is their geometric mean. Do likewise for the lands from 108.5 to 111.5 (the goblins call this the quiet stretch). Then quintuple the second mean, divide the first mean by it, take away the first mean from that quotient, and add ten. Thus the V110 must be 8.56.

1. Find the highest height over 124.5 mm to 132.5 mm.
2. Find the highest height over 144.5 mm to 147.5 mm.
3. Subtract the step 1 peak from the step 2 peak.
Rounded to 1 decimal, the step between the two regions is -0.7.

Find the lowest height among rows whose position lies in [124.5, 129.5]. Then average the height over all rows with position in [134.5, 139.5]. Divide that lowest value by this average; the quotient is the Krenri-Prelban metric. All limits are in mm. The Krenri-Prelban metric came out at 1.13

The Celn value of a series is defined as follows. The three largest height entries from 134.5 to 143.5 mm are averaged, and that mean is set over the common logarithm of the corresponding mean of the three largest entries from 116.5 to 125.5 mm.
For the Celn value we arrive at 5.2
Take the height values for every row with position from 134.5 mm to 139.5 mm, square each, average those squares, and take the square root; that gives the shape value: 1.58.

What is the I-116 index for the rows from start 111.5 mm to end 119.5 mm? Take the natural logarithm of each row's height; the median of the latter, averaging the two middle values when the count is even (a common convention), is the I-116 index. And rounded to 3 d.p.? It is 0.383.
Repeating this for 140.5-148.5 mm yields 0.375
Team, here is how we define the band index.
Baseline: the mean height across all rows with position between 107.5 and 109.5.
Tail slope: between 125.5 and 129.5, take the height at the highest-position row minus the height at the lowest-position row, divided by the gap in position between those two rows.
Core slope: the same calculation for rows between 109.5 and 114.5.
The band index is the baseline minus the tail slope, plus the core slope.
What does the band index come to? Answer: 1.62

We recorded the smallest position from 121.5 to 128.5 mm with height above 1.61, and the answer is 122 mm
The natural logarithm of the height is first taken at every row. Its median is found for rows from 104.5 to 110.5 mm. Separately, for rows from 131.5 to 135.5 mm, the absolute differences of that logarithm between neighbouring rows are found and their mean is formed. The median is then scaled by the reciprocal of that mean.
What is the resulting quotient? 25.7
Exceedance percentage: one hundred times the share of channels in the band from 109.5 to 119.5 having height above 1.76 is 0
